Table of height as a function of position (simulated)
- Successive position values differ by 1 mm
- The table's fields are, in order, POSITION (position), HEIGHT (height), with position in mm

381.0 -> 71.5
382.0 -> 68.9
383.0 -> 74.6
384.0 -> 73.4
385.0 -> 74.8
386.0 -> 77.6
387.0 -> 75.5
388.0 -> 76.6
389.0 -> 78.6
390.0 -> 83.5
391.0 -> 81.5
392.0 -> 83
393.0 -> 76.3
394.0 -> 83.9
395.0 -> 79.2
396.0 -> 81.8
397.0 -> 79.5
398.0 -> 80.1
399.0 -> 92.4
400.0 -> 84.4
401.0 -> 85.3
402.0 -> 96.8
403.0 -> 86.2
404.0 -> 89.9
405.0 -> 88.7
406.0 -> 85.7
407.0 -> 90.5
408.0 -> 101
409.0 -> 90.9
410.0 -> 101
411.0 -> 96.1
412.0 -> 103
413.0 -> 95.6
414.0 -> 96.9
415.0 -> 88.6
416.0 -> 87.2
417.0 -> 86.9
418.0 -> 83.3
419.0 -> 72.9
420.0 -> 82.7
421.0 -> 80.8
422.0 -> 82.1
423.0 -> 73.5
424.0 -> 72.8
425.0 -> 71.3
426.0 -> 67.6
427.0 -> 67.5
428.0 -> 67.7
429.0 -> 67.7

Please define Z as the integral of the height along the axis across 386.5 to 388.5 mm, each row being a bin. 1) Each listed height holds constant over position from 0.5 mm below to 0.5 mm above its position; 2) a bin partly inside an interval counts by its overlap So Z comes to 152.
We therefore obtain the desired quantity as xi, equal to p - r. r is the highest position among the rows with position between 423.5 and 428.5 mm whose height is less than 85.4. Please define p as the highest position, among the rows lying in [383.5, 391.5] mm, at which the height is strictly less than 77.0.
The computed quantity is -40 mm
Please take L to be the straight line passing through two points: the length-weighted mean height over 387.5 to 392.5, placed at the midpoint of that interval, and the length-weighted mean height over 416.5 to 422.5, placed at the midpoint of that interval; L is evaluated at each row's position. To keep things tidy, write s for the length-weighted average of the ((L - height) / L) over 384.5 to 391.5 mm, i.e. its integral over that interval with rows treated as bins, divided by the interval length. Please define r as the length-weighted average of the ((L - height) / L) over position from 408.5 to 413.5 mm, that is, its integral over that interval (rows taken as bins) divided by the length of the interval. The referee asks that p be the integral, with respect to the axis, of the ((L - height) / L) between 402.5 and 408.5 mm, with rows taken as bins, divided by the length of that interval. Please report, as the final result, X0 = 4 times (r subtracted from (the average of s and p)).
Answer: 0.6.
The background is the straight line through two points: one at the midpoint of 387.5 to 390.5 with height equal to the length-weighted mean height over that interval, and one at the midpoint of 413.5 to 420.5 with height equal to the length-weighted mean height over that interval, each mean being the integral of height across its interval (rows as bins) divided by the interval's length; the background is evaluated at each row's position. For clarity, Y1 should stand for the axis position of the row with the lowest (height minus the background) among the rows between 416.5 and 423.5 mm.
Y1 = 423.0 mm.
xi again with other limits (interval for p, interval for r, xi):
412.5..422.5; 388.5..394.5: 25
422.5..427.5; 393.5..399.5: 29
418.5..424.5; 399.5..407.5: 23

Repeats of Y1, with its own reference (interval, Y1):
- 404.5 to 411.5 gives 406.0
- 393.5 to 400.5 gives 397.0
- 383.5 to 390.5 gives 384.0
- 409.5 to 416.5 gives 416.0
